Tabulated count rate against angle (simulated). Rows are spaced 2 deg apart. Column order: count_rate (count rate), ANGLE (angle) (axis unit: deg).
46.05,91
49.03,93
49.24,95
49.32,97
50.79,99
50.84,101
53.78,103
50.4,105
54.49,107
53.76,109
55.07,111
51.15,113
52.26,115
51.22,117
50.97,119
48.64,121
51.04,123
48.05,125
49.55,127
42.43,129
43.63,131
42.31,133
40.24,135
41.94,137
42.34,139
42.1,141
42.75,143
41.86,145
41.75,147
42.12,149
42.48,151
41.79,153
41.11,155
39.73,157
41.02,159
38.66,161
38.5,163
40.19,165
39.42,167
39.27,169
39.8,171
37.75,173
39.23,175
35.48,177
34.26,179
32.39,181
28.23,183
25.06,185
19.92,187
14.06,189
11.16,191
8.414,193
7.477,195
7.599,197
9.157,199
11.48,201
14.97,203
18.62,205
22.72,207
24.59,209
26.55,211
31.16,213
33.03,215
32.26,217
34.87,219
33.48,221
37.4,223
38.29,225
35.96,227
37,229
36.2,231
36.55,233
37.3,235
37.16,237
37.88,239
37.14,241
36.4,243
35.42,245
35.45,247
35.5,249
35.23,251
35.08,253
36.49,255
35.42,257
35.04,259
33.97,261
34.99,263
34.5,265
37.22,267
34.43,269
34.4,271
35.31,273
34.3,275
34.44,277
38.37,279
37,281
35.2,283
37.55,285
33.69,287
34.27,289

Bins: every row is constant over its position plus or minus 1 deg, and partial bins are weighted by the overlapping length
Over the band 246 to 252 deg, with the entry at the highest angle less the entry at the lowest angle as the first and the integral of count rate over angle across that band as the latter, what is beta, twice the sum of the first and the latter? 424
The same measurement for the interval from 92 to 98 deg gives 591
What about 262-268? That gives 431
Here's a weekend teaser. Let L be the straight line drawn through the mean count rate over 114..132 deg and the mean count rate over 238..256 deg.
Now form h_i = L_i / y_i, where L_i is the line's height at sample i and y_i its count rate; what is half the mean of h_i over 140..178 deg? 0.6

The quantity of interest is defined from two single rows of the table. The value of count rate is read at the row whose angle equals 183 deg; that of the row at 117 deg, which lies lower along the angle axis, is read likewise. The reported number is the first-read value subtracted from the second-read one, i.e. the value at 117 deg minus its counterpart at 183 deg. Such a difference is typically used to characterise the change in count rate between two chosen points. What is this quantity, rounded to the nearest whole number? 23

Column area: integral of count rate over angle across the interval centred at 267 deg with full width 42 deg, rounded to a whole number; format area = 1487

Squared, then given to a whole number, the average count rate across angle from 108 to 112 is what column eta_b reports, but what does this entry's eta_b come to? 2961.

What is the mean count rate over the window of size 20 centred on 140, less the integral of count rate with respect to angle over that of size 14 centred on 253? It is -454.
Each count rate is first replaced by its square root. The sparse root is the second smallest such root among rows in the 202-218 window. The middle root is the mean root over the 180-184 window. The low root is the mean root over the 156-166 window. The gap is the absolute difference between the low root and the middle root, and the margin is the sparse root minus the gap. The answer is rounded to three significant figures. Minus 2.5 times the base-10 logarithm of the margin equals -1.37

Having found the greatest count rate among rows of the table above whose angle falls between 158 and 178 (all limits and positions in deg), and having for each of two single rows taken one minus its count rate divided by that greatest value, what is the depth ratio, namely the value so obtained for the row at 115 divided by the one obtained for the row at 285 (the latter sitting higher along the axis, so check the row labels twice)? -3.2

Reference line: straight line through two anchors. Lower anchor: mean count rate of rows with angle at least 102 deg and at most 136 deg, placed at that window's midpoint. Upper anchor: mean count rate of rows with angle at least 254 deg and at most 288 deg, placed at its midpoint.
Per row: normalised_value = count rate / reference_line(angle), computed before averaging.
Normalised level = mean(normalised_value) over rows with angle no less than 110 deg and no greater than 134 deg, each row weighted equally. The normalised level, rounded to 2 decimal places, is 0.99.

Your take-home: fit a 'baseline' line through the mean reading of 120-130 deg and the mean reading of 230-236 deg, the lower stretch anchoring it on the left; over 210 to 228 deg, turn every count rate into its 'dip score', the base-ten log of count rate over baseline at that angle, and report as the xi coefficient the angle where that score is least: 211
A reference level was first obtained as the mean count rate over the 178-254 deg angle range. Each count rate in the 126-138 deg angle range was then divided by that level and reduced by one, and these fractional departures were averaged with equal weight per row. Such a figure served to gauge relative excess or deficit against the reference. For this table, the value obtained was 0.55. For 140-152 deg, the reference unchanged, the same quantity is 0.50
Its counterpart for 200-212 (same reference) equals -0.29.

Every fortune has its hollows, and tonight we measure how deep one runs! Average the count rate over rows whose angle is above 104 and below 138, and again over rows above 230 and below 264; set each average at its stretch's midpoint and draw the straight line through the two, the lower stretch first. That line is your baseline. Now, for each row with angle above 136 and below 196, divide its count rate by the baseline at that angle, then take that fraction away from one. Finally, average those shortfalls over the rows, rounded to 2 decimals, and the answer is 0.23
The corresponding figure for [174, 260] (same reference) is 0.24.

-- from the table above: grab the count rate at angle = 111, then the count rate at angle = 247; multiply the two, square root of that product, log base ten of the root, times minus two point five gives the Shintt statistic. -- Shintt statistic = -4.11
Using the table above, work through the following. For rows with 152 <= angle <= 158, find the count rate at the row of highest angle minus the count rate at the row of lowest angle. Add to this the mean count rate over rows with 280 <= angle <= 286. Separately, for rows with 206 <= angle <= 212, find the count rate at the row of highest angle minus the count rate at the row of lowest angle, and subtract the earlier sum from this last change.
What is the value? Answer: -31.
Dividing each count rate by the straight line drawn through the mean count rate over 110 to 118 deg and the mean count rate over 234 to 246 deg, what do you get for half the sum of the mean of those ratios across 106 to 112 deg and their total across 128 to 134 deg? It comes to 1.79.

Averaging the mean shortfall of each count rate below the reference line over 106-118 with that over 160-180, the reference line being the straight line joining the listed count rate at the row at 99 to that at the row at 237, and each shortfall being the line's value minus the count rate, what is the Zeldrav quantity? 1.0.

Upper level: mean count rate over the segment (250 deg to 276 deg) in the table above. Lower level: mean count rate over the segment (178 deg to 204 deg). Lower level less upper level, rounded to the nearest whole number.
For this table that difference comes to -18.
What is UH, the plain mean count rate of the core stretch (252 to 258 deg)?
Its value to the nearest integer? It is 36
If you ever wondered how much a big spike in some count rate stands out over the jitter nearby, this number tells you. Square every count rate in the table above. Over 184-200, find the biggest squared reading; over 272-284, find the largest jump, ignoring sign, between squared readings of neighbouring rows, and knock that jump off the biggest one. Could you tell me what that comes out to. 342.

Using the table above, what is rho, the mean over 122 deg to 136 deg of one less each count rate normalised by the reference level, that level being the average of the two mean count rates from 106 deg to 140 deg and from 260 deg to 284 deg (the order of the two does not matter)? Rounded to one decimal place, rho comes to -0.1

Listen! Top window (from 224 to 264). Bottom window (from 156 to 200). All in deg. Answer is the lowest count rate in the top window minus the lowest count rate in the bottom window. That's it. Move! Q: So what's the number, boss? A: 26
